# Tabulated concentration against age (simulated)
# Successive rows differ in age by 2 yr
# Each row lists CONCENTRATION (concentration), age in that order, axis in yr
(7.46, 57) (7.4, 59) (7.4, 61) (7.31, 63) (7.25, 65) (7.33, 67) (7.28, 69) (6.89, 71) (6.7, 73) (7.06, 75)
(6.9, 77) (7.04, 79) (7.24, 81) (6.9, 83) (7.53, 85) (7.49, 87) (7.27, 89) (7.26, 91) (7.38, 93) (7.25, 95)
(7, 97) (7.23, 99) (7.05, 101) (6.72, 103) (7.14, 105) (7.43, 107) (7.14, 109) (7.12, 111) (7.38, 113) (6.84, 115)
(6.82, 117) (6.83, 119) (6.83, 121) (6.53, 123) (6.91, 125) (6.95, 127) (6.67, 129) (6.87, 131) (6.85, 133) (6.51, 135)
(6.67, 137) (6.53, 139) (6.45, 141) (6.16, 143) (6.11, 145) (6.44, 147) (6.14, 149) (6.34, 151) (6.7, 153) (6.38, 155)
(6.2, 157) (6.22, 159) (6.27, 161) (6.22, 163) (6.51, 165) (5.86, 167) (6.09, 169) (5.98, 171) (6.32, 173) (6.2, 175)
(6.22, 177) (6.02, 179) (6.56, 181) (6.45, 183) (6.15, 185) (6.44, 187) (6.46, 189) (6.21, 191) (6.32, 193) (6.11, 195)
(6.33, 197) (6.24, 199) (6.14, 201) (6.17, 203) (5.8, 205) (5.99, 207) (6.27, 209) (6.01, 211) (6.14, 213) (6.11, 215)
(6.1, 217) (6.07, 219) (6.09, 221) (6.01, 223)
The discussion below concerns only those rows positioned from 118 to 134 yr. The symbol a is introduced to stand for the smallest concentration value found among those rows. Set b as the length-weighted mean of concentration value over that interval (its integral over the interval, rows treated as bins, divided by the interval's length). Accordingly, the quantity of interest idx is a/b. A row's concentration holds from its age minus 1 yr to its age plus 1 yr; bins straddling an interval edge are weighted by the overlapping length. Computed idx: 0.960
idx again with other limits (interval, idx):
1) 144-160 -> 0.967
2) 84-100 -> 0.959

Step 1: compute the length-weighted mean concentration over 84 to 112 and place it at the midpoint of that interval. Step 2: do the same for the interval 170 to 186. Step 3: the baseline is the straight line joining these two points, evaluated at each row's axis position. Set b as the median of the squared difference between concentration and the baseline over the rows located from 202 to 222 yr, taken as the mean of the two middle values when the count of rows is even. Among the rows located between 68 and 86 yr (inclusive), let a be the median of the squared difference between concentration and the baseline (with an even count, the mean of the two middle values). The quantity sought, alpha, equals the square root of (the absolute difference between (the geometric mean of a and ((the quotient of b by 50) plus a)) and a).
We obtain 0.033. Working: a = 0.19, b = 0.107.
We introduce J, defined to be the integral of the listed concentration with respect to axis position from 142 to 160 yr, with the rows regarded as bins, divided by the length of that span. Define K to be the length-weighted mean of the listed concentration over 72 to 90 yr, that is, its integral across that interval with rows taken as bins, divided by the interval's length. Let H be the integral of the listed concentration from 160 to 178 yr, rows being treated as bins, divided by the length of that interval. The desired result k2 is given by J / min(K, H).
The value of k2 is 1.02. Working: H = 6.19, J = 6.30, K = 7.1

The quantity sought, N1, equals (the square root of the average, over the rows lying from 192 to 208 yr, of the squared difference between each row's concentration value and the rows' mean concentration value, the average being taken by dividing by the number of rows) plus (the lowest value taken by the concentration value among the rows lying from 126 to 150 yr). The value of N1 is 6.28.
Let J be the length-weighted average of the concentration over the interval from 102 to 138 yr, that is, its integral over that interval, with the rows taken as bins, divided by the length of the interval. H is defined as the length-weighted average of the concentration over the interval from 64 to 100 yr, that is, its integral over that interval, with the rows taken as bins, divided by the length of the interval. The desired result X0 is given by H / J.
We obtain 1.04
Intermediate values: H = 7.2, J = 6.9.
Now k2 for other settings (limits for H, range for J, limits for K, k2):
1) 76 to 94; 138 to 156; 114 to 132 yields 0.93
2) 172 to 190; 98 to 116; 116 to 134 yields 1.13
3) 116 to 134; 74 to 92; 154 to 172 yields 1.16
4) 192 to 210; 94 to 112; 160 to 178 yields 1.16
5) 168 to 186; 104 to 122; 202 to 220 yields 1.16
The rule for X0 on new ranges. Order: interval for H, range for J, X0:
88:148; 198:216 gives 1.13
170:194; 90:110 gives 0.88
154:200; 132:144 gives 0.96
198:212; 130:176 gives 0.96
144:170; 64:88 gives 0.88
